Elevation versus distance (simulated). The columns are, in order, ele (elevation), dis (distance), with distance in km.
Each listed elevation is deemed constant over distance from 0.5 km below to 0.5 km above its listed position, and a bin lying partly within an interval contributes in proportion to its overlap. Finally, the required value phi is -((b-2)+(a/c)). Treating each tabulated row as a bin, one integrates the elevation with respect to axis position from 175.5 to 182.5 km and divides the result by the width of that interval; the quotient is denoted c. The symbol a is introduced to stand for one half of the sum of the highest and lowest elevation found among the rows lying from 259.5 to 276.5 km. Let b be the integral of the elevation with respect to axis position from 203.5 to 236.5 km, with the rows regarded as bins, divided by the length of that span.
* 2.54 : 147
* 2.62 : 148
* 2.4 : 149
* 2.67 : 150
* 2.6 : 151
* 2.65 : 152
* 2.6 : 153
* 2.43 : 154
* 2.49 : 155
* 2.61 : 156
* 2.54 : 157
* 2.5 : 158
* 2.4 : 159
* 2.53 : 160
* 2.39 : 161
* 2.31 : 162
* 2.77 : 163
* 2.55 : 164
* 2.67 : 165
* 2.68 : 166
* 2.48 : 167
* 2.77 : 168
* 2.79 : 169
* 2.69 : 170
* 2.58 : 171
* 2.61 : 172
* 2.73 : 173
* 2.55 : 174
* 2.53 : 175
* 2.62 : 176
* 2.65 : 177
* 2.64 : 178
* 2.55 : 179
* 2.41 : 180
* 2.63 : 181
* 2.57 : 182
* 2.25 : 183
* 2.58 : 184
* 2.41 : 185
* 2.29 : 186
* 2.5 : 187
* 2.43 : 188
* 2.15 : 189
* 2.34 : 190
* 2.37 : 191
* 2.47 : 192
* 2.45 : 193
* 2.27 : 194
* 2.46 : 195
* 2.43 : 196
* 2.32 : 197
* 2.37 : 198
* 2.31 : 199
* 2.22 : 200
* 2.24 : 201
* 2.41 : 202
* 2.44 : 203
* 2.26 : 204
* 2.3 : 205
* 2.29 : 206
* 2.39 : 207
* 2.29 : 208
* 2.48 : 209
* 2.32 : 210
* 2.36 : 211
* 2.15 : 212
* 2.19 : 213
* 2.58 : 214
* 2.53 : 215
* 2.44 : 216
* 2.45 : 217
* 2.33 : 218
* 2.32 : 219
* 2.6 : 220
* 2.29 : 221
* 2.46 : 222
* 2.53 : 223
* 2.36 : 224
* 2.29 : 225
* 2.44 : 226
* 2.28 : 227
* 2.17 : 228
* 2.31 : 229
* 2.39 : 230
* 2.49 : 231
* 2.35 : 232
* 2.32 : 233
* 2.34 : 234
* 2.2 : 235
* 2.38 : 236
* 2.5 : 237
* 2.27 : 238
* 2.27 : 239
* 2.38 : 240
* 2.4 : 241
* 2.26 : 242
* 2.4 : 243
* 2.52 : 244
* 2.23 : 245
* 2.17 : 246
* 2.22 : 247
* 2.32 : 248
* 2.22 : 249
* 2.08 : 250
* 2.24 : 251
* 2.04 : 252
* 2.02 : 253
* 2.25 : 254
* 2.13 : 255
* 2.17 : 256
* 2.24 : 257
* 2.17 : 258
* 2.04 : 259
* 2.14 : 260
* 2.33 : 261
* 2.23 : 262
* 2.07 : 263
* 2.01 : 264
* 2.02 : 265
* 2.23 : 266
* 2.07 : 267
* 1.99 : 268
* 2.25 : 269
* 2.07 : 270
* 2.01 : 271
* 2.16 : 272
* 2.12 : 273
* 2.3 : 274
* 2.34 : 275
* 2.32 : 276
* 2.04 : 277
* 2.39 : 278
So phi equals -1.20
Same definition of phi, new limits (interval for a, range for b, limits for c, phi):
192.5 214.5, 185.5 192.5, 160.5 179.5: -1.27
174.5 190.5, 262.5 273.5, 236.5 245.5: -1.11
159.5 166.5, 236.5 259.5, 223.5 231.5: -1.33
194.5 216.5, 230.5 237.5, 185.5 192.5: -1.37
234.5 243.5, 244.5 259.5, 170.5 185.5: -1.09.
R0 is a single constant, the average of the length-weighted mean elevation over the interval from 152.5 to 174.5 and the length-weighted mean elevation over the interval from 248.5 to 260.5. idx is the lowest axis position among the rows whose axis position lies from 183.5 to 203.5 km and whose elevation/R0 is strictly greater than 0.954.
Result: 184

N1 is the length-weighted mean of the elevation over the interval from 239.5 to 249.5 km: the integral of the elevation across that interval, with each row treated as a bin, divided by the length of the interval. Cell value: 2.31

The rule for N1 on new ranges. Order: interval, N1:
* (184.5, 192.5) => 2.37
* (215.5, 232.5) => 2.38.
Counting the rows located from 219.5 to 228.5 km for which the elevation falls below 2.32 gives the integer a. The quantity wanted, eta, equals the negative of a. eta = -4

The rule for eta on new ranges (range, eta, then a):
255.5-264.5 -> -8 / 8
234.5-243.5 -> -4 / 4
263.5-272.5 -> -9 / 9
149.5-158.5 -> 0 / 0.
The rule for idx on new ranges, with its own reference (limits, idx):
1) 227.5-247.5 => 229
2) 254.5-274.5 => 261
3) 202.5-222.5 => 203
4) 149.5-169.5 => 150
